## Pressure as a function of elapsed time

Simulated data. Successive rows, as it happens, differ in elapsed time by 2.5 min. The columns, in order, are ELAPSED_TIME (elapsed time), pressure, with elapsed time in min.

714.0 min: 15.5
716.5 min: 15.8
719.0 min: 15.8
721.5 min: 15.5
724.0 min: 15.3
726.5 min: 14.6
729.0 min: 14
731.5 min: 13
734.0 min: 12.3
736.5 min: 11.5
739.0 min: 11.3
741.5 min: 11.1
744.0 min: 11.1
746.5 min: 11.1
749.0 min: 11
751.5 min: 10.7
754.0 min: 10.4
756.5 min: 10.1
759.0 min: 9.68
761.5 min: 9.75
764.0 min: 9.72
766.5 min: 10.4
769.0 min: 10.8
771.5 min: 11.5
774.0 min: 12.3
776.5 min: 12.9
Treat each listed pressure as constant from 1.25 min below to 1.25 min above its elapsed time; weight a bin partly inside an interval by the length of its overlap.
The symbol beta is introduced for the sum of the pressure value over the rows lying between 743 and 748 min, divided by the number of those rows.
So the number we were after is 11.1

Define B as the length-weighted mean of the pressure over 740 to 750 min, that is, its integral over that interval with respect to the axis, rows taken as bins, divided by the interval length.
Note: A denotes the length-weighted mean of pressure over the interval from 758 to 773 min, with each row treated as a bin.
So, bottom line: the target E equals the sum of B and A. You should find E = 21.4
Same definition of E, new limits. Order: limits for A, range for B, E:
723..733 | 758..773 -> 24.5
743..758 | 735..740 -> 22.2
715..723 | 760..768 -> 25.7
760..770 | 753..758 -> 20.4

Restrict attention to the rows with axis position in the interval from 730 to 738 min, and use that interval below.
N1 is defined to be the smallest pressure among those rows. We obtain 11.5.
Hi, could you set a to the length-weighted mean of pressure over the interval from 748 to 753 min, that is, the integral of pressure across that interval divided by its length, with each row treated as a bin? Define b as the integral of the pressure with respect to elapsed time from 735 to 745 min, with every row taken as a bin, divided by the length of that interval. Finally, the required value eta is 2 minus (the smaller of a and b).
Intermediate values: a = 10.8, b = 11.3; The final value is -8.8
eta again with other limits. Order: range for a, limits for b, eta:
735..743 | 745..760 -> -8.5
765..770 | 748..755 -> -8.5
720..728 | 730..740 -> -10.1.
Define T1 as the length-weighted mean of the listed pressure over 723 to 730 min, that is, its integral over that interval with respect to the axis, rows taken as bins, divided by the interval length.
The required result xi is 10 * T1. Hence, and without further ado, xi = 146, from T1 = 14.6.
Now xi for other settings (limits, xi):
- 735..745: 113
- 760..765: 97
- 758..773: 104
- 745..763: 104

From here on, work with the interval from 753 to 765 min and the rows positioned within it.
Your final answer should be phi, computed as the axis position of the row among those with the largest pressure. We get 754.0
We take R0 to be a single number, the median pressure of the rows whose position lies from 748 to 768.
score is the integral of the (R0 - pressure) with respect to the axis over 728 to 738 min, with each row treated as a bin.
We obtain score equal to -24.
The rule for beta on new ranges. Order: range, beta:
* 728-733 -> 13.5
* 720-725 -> 15.4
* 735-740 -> 11.4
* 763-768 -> 10.1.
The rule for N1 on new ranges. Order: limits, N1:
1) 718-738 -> 11.5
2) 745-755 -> 10.4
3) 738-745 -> 11.1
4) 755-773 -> 9.68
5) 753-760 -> 9.68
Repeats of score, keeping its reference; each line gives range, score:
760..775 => -7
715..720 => -28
